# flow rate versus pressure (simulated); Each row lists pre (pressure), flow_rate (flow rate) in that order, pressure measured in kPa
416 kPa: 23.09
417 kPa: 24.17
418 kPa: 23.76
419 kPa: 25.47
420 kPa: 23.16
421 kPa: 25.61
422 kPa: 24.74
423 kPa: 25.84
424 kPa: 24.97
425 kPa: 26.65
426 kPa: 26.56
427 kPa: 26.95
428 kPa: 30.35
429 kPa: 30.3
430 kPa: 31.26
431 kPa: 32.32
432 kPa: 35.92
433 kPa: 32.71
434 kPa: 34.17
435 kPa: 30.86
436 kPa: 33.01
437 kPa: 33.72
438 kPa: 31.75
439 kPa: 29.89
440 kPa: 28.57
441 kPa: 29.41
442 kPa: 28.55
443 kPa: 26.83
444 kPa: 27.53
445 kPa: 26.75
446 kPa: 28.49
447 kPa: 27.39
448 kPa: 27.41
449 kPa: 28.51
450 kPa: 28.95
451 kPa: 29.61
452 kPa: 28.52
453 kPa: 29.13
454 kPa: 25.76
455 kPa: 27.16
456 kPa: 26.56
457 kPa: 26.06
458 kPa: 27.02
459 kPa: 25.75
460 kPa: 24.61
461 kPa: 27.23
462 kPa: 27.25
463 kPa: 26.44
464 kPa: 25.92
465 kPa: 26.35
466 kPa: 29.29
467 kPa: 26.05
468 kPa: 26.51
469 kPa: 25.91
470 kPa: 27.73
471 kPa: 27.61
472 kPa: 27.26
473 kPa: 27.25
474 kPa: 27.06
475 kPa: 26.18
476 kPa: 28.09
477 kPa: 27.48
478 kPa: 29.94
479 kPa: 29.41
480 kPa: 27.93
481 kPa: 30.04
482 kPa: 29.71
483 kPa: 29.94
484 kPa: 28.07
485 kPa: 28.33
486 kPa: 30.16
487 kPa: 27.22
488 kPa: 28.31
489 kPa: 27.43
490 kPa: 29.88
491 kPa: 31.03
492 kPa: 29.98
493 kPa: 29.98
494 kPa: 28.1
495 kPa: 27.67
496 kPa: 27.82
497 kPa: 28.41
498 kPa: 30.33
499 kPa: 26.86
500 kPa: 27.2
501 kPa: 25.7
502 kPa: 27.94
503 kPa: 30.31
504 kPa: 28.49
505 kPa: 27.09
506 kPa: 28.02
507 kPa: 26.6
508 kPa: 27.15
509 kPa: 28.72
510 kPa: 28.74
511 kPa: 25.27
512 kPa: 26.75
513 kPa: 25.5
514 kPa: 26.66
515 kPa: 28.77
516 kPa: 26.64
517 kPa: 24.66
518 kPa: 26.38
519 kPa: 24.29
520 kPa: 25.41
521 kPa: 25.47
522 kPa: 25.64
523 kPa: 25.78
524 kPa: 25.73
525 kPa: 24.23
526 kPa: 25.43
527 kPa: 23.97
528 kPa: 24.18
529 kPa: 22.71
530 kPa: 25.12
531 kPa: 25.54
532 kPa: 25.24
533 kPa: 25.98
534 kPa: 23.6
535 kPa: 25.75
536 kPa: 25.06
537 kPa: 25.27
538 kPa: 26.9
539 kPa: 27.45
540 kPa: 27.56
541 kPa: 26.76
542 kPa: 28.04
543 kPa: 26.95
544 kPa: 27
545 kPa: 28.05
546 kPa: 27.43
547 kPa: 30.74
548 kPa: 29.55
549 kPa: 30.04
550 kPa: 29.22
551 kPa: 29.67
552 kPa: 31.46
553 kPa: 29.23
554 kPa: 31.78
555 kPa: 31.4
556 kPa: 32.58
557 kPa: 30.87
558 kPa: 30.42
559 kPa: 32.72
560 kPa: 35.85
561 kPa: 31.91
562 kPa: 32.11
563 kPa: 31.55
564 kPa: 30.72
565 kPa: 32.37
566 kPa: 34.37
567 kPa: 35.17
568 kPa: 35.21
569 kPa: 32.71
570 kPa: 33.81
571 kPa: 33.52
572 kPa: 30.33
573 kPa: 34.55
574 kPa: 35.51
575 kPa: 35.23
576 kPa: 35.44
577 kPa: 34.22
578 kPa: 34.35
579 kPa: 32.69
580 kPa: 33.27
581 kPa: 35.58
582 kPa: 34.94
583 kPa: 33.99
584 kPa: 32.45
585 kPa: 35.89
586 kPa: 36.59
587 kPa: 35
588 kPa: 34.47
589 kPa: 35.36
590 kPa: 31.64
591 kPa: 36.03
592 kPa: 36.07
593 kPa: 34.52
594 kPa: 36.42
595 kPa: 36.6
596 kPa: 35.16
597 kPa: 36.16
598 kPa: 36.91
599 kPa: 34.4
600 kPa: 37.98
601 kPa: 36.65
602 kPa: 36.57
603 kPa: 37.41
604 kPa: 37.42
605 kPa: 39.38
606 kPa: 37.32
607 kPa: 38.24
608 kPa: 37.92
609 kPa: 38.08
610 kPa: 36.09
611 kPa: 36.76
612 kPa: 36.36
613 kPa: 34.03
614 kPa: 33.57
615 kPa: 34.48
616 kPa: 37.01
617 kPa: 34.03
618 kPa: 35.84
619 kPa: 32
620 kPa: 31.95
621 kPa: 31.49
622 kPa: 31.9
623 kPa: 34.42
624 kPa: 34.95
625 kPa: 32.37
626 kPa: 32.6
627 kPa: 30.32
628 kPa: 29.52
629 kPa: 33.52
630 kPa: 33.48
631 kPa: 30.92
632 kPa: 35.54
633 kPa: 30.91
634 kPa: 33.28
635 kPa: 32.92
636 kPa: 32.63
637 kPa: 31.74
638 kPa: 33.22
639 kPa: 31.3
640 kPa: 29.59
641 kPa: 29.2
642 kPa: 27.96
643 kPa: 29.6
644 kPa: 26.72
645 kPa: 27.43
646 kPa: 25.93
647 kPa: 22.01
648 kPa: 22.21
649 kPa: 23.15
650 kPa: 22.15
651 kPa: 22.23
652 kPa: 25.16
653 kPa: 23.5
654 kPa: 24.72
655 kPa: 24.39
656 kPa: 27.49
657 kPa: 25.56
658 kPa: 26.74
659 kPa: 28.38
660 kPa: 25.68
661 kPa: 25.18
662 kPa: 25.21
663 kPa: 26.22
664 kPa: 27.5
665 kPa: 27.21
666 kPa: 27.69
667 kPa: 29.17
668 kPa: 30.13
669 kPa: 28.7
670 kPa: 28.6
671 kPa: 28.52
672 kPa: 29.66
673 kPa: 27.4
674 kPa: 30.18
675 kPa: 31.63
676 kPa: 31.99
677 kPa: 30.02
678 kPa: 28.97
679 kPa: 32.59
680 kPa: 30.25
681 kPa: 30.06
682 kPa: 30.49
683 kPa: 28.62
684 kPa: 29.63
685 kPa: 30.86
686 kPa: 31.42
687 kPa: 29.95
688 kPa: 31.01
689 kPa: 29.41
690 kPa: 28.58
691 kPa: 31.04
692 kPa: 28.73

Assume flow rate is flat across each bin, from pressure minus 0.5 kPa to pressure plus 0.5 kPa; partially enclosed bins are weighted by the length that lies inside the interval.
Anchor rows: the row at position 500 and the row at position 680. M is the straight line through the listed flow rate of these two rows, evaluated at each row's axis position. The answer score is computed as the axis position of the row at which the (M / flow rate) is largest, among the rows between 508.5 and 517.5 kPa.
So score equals 517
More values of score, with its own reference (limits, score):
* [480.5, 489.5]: 487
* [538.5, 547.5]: 541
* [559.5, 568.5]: 564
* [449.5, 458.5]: 454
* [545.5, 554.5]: 546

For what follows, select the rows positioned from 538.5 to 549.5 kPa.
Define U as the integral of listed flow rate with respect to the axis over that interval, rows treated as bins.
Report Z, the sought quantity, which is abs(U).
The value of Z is 310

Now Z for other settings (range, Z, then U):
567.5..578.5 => 375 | 375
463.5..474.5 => 297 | 297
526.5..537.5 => 272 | 272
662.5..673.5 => 311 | 311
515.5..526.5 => 280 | 280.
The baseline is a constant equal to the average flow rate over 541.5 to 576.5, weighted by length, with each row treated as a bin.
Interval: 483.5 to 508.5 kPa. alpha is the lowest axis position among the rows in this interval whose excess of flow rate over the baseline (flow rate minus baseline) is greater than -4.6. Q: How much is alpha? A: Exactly 484 kPa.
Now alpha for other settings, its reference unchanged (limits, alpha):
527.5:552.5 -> 539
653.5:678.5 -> 656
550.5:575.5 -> 551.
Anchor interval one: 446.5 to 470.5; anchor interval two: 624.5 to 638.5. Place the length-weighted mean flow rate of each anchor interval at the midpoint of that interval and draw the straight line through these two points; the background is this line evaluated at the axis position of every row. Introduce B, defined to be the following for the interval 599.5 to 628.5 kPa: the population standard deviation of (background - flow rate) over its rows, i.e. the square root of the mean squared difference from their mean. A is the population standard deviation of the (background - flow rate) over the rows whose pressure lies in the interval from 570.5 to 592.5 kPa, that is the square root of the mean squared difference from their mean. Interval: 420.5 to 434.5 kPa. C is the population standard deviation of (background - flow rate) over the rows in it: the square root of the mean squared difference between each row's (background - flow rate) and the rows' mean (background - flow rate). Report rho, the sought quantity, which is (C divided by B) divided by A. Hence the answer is 0.82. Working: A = 1.49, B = 2.8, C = 3.5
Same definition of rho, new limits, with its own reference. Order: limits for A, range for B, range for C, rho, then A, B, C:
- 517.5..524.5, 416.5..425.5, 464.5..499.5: 2.26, 0.58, 1.0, 1.3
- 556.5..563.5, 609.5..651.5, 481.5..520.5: 0.26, 1.64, 4.5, 1.9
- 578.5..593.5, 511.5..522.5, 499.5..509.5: 0.71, 1.40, 1.2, 1.2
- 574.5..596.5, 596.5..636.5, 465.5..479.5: 0.33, 1.28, 2.8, 1.2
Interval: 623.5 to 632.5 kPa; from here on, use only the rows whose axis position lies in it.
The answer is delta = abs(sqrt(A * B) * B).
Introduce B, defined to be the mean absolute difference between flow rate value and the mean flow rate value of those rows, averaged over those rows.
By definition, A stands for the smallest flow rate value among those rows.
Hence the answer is 11.0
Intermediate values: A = 29.52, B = 1.60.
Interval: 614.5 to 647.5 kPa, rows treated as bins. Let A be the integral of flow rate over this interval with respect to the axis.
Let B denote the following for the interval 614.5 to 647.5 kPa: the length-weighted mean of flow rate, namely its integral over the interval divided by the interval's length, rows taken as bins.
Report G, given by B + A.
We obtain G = 1072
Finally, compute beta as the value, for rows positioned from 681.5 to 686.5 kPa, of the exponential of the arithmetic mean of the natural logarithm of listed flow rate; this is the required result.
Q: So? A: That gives 30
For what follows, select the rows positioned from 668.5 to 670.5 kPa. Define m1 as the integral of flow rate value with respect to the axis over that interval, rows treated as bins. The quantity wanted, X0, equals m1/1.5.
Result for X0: 38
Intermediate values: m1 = 57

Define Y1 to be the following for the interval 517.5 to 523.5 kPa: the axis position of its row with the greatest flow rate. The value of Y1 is 518 kPa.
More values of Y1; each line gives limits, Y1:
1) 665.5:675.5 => 675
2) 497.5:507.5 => 498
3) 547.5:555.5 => 554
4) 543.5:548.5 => 547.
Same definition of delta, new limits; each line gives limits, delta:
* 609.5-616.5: 8.0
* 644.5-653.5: 9.6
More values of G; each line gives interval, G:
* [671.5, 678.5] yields 240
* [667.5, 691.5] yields 750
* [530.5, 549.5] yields 540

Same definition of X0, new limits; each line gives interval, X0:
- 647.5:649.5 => 30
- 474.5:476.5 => 36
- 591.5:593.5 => 47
